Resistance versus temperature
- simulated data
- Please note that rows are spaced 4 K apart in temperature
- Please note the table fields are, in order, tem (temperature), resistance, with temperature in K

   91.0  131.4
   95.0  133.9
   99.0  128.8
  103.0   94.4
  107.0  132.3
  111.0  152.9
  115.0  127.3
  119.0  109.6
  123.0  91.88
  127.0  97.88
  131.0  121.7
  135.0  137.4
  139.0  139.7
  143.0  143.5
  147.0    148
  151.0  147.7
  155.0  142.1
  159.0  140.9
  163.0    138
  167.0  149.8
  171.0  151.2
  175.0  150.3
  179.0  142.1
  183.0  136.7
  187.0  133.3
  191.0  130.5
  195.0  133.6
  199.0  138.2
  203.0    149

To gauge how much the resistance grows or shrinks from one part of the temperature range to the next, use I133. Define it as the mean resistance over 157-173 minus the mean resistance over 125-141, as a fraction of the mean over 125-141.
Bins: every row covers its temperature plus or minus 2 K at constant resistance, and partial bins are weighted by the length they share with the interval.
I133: 0.17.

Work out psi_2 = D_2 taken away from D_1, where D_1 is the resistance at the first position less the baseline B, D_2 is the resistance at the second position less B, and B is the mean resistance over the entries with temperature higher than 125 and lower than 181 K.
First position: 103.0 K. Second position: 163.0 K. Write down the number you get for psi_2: -44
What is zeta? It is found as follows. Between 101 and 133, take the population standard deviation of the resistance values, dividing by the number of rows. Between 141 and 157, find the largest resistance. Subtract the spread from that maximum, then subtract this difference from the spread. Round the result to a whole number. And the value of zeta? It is -108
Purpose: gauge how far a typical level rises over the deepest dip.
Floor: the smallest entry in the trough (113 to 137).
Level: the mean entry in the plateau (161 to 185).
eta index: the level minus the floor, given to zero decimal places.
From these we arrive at 53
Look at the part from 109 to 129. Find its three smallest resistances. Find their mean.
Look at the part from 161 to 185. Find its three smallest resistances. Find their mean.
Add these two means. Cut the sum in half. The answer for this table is 119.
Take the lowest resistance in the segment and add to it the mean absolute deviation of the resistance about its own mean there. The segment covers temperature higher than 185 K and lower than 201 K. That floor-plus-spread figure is 133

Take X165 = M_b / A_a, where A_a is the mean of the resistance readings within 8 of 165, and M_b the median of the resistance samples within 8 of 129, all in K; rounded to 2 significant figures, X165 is 0.76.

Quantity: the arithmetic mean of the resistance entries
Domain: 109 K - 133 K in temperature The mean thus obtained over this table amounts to 117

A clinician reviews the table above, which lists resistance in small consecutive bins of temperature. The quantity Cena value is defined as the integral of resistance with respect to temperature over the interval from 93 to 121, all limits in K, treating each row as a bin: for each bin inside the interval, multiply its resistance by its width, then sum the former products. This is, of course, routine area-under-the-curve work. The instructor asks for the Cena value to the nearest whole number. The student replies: 3517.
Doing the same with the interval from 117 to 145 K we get 3367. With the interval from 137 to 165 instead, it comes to 4000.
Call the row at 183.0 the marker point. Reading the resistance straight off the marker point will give 136.7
